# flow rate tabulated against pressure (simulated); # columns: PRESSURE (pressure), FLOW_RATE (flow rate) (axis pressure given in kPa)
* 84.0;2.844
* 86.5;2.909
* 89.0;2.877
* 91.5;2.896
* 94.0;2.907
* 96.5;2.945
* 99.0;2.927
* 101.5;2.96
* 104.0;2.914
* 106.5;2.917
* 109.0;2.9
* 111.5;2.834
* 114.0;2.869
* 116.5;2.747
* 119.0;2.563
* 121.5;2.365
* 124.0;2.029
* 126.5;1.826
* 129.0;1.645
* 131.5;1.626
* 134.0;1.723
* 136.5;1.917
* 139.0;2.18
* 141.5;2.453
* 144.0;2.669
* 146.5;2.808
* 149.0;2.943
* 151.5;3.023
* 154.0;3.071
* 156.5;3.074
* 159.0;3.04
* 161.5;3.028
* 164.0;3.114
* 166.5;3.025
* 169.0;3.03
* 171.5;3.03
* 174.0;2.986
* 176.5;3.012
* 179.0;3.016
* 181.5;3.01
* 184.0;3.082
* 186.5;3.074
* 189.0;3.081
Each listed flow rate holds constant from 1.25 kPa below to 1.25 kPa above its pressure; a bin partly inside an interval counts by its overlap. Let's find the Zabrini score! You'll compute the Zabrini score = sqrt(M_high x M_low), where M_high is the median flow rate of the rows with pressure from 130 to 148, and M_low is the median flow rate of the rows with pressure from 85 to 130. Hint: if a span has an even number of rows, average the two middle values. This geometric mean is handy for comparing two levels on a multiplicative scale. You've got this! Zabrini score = 2.51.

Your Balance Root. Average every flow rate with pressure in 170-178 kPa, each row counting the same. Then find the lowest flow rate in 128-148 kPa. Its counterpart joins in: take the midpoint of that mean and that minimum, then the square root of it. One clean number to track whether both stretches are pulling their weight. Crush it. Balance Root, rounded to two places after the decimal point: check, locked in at 1.52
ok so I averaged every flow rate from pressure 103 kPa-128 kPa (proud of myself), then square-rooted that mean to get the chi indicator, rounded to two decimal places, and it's 1.61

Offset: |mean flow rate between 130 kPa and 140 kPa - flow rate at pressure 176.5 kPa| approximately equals 1.2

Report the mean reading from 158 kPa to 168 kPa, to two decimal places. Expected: 3.05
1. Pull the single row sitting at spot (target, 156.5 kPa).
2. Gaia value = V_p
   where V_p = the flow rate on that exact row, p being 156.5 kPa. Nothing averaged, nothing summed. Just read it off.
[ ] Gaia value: 3.074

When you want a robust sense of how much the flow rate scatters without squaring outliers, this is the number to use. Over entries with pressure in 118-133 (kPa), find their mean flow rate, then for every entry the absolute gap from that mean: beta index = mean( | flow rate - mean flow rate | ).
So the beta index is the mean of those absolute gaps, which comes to 0.310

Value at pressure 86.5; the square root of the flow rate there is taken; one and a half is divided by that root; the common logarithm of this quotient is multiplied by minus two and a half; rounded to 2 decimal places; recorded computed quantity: 0.14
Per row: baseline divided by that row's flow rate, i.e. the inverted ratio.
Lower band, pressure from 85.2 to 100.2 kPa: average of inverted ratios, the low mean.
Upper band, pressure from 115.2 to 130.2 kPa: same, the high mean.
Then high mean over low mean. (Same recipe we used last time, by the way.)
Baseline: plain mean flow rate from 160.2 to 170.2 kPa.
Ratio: 1.37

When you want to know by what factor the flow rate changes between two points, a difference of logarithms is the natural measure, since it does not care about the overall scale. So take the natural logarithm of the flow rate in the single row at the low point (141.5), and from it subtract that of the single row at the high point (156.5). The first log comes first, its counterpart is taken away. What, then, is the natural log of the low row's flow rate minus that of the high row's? -0.23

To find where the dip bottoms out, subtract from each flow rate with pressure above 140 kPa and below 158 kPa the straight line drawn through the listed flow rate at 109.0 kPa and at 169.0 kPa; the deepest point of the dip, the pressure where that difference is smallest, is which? 141.5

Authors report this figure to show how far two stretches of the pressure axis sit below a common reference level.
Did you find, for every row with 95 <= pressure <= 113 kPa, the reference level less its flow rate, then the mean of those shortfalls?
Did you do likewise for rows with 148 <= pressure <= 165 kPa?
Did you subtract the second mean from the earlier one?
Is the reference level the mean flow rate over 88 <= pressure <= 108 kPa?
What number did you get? 0.13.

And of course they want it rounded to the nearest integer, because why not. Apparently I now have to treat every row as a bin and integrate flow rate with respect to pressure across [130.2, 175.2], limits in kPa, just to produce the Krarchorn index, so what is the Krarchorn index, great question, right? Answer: 122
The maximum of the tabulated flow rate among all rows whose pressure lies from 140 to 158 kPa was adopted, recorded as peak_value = 3.074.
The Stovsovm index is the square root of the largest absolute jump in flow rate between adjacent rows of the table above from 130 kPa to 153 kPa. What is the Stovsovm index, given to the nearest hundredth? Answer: 0.52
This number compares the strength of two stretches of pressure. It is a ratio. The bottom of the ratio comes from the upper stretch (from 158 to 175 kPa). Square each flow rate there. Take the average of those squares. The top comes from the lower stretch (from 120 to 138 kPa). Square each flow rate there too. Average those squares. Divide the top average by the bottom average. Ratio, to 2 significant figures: 0.39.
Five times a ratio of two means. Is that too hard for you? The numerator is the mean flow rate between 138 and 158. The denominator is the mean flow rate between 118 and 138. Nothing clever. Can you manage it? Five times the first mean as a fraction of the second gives 7.1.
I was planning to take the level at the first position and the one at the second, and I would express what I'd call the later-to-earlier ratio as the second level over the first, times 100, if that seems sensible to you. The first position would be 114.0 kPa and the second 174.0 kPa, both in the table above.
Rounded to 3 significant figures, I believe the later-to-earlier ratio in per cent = 104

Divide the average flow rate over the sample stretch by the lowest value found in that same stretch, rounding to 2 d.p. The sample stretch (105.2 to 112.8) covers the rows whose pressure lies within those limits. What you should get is 1.02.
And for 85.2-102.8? 1.01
